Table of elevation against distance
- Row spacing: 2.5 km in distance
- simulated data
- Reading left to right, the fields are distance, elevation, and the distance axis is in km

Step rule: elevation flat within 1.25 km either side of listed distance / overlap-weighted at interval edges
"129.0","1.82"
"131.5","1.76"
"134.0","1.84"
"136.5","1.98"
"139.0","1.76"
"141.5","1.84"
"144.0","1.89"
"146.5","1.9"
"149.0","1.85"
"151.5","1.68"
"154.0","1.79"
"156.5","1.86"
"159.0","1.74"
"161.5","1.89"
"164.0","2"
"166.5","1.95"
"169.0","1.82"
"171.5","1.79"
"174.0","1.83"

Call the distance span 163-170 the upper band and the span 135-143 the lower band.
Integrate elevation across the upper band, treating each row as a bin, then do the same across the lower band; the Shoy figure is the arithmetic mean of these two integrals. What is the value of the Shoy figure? 14.2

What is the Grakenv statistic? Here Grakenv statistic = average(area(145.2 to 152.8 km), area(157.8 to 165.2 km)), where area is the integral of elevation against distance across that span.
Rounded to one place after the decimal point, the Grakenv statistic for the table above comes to 13.8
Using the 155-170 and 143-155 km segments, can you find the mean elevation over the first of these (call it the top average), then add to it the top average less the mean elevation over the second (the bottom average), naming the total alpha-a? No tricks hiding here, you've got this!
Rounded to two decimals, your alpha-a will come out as 1.93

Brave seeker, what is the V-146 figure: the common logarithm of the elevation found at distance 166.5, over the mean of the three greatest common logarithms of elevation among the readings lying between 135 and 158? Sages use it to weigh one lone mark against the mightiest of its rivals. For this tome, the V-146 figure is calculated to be 1.02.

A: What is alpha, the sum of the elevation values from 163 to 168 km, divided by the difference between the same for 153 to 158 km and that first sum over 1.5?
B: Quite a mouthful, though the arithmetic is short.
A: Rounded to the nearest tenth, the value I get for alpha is 3.9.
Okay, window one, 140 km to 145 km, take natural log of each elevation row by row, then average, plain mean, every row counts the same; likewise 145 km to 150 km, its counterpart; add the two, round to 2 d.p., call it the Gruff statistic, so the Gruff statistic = 1.25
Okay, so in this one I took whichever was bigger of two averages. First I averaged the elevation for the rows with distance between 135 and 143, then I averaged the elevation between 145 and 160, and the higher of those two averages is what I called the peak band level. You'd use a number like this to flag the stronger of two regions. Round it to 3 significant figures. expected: 1.86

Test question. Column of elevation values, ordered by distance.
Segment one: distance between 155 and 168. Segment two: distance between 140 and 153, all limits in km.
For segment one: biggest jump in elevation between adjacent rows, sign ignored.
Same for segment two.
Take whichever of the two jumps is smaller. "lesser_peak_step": 0.150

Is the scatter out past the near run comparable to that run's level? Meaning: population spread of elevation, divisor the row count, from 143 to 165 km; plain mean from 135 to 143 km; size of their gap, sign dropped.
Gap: 1.77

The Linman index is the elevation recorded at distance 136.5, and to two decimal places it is 1.98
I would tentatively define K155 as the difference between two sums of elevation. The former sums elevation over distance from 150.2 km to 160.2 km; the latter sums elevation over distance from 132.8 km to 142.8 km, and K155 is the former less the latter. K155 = -0.35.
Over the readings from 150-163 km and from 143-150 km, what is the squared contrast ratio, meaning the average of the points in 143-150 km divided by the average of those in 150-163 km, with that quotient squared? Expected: 1.10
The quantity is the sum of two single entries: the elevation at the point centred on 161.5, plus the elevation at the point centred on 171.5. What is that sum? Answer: 3.68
